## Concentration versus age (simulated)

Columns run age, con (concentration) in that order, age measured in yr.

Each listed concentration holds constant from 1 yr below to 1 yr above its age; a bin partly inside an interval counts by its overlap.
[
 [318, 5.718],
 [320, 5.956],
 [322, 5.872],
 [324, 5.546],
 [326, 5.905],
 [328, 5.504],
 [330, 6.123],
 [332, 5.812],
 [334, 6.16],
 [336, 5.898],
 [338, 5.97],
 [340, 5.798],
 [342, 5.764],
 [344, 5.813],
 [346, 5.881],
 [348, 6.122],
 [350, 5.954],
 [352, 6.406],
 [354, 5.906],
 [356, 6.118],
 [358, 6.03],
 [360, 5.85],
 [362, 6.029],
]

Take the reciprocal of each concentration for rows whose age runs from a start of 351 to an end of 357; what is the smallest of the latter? 0.156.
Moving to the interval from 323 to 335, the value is 0.162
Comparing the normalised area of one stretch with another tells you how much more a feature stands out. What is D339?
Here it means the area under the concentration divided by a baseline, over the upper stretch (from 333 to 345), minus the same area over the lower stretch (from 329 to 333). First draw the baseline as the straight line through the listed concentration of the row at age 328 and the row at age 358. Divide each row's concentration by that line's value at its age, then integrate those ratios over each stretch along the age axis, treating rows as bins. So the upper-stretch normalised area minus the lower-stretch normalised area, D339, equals 8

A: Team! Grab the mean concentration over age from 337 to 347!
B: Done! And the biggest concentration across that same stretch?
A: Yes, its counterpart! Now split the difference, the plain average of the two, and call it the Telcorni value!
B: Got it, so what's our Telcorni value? 5.91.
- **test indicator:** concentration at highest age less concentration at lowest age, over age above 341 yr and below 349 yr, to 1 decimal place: 0.4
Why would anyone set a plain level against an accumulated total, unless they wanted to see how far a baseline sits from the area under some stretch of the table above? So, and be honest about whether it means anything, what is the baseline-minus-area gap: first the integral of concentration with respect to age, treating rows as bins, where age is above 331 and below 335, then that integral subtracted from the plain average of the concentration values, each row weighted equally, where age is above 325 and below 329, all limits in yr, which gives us -18.24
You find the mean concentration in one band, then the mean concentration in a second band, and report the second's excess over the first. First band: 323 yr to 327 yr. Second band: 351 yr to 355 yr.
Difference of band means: 0.43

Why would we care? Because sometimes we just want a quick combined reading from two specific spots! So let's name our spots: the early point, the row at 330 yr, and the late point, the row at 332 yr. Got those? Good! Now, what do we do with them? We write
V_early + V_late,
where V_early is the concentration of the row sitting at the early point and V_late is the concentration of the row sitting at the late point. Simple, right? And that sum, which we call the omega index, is 11.9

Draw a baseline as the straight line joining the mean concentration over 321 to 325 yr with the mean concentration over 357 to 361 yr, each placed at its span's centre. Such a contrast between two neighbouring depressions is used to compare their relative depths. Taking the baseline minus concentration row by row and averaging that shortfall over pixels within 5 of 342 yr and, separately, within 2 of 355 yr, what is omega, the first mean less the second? 0.08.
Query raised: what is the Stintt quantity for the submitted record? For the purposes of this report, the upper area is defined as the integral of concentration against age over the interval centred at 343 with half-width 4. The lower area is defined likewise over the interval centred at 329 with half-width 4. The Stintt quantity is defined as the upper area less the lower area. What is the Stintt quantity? -0.18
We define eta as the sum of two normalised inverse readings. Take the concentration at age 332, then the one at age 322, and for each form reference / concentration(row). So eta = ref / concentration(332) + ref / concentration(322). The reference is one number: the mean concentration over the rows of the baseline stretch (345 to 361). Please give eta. 2.07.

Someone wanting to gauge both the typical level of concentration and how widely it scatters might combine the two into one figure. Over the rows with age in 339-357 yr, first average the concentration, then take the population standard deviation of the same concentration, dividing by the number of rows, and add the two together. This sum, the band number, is 6.17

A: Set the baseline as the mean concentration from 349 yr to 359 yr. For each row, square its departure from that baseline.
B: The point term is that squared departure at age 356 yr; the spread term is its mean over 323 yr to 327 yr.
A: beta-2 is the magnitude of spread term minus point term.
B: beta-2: 0.16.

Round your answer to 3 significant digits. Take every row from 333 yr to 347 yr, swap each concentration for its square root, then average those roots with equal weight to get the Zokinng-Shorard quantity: 2.43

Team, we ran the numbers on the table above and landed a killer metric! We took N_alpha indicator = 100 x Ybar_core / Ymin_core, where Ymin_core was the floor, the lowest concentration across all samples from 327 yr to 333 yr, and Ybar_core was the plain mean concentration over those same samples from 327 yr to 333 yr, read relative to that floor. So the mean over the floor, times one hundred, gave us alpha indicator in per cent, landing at 106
